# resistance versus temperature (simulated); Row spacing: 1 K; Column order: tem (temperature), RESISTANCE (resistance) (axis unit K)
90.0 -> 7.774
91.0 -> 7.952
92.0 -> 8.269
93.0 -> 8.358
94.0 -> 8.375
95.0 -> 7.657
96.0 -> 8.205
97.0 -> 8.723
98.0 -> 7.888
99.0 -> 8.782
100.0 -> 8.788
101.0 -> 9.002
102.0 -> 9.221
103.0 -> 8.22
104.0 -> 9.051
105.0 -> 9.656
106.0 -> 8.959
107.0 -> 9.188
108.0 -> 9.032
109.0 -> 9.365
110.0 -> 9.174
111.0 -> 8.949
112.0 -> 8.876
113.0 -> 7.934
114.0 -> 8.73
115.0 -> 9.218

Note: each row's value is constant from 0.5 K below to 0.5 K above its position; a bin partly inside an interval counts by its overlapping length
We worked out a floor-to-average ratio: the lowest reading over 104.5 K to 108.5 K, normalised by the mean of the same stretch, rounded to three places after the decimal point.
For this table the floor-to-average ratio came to 0.973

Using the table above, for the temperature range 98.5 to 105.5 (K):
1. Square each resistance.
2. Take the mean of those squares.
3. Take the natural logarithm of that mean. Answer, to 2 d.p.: 4.39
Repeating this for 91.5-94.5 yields 4.24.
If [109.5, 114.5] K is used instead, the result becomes 4.34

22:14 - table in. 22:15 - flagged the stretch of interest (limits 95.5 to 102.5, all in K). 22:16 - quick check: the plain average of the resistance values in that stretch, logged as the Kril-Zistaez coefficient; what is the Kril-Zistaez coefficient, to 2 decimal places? 8.66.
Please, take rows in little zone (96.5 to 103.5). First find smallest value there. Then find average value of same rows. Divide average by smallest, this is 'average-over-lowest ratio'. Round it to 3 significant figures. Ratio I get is 1.10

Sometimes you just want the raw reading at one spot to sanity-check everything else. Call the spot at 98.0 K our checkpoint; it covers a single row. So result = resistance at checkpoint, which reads 7.888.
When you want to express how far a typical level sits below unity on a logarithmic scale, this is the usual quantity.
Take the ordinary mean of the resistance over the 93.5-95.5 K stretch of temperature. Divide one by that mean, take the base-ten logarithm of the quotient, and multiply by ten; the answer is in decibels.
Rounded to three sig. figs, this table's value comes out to -9.04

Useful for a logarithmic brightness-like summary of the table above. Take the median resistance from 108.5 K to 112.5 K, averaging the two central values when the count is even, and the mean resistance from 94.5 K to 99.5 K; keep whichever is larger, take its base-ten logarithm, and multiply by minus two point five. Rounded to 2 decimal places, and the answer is -2.39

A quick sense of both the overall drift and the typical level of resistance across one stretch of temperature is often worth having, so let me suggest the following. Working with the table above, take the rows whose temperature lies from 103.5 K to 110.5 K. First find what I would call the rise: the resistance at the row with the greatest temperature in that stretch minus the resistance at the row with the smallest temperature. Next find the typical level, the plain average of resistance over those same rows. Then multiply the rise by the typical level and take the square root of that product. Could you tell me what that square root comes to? 1.1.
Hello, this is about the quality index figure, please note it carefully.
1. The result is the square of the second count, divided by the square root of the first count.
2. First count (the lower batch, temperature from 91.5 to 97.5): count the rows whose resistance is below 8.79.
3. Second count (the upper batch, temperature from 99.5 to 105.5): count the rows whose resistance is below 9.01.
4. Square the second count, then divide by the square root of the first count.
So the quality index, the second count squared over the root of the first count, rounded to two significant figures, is 3.7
